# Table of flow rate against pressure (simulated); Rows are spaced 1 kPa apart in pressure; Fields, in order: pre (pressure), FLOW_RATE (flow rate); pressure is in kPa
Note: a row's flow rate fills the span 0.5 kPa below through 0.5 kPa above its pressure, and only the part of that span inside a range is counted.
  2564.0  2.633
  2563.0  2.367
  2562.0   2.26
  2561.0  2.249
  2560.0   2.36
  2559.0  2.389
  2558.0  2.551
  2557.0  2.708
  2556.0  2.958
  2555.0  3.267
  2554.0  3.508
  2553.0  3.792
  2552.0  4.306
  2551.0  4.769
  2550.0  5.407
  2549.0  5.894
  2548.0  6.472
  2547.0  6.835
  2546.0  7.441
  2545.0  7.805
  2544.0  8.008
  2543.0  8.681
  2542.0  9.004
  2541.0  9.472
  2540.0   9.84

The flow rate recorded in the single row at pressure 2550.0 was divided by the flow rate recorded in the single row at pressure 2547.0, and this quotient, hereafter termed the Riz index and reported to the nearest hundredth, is 0.79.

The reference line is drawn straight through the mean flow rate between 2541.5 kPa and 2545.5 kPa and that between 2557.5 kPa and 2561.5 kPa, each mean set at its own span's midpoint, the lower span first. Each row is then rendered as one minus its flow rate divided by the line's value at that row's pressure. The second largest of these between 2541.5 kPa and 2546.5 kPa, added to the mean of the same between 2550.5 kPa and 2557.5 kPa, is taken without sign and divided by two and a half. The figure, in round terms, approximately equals 0.08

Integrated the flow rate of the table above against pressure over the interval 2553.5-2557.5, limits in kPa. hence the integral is 12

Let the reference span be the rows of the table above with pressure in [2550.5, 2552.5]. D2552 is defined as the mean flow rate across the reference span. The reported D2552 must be 4.5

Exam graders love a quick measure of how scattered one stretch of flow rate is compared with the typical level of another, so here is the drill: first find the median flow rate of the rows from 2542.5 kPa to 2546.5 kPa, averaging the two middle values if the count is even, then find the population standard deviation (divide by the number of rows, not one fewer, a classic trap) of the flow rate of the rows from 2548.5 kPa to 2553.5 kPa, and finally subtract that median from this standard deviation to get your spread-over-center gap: -7.2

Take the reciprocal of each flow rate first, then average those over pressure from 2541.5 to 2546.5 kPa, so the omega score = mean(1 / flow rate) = 0.12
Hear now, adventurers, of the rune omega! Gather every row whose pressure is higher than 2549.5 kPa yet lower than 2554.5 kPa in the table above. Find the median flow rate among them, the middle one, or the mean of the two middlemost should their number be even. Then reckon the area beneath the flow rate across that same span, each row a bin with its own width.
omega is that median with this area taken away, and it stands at -17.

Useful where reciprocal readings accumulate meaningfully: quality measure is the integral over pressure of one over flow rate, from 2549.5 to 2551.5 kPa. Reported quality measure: 0.4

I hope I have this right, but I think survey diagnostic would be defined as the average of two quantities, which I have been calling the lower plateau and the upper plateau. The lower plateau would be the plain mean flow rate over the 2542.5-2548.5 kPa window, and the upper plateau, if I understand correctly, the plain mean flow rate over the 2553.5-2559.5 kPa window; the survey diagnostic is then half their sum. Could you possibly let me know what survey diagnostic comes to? 5.2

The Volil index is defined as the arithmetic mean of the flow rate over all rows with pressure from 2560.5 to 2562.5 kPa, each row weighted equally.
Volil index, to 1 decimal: 2.3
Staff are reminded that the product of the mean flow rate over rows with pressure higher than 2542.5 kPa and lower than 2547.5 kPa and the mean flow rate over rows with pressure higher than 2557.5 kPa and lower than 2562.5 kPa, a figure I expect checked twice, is 18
